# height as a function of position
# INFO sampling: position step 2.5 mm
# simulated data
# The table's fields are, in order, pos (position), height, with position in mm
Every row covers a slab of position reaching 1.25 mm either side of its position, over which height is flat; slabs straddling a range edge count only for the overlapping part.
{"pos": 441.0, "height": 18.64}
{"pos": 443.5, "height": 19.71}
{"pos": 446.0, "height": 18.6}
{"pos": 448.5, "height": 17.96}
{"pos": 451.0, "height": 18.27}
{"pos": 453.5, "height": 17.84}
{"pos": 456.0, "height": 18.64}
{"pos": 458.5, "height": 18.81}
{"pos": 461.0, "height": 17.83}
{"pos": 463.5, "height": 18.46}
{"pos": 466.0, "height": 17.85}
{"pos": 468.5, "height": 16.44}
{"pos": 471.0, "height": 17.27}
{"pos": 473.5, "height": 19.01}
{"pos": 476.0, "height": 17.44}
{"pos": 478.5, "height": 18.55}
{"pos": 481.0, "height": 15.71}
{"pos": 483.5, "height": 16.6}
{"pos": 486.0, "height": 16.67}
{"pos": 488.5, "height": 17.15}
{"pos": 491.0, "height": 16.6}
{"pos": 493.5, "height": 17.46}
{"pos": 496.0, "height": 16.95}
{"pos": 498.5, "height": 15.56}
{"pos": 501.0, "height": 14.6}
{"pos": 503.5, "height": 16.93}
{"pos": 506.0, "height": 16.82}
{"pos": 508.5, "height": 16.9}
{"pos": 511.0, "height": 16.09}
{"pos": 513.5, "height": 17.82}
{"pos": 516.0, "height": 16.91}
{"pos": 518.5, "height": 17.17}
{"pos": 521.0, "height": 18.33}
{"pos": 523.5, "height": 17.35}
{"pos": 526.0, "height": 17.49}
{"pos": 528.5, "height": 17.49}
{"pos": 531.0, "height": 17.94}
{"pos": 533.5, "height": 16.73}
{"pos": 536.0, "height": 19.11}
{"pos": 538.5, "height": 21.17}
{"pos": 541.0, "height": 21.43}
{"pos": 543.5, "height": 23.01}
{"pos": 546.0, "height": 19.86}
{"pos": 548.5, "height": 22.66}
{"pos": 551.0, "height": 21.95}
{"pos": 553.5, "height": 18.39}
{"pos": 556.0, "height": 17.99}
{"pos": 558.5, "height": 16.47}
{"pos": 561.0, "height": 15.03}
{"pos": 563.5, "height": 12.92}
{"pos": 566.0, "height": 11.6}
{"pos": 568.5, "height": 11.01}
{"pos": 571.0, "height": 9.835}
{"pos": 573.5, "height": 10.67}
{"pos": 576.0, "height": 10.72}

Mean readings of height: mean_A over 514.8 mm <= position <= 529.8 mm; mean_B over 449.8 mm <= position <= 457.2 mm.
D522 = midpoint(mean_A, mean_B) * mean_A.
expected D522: 312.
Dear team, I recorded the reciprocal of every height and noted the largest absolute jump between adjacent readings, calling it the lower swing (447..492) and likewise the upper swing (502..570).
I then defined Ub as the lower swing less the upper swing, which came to -0.0011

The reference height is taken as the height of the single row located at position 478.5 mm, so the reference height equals 18.55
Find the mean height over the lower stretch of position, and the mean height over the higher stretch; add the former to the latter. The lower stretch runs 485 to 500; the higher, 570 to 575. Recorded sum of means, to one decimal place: 27.0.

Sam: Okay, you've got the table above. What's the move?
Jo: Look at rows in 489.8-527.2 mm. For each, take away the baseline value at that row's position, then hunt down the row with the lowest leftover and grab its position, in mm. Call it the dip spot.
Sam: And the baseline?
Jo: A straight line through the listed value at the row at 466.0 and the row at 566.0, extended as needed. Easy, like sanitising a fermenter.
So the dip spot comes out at 501.0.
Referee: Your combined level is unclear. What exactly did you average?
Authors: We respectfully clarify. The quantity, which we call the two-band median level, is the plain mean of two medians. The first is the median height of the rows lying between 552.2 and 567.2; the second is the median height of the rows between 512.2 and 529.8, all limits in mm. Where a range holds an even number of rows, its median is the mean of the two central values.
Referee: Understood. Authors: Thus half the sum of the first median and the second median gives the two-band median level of 16.6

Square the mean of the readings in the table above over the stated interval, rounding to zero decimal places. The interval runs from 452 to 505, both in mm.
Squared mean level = 298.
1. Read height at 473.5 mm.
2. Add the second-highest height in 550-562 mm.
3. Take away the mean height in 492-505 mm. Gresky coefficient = 21.1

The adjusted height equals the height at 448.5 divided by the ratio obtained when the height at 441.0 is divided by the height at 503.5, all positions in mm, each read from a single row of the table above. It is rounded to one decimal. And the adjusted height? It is 16.3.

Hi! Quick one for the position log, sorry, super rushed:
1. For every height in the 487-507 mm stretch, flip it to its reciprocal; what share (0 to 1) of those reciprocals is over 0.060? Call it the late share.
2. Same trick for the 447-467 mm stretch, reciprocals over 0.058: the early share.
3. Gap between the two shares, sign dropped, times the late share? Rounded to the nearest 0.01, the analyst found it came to 0.14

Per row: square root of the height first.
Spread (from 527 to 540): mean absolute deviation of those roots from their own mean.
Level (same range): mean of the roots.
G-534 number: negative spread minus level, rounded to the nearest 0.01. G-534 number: -4.45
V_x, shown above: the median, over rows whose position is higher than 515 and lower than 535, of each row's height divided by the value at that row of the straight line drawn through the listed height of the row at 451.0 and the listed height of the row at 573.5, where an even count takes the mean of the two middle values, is 1.28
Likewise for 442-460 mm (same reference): 1.00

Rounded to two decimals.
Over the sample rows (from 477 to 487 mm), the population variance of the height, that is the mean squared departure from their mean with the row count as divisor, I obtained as 1.07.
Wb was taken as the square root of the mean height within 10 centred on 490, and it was 4.12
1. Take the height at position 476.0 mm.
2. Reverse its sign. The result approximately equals -17.4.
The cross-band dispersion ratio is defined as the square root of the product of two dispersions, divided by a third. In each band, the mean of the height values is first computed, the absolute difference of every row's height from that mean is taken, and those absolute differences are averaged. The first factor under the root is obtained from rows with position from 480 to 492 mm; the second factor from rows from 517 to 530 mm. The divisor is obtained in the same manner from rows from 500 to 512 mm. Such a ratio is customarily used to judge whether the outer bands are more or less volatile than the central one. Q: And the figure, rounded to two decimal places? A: 0.43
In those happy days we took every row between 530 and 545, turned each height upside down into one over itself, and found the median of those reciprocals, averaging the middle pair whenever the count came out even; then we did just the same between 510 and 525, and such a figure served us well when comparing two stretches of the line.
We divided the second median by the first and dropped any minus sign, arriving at 1.16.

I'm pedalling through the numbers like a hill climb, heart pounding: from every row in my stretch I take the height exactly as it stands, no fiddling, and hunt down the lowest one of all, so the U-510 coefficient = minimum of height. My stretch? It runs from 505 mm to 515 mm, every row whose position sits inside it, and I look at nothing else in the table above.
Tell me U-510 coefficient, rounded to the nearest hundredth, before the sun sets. 16.09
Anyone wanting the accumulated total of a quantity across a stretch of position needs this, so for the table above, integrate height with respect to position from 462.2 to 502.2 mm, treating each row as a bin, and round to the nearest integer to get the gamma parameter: 681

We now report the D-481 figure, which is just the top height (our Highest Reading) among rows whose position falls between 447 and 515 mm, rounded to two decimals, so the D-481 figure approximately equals 19.01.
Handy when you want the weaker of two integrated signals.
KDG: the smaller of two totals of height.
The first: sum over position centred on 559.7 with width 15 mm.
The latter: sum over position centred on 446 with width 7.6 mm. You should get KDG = 56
